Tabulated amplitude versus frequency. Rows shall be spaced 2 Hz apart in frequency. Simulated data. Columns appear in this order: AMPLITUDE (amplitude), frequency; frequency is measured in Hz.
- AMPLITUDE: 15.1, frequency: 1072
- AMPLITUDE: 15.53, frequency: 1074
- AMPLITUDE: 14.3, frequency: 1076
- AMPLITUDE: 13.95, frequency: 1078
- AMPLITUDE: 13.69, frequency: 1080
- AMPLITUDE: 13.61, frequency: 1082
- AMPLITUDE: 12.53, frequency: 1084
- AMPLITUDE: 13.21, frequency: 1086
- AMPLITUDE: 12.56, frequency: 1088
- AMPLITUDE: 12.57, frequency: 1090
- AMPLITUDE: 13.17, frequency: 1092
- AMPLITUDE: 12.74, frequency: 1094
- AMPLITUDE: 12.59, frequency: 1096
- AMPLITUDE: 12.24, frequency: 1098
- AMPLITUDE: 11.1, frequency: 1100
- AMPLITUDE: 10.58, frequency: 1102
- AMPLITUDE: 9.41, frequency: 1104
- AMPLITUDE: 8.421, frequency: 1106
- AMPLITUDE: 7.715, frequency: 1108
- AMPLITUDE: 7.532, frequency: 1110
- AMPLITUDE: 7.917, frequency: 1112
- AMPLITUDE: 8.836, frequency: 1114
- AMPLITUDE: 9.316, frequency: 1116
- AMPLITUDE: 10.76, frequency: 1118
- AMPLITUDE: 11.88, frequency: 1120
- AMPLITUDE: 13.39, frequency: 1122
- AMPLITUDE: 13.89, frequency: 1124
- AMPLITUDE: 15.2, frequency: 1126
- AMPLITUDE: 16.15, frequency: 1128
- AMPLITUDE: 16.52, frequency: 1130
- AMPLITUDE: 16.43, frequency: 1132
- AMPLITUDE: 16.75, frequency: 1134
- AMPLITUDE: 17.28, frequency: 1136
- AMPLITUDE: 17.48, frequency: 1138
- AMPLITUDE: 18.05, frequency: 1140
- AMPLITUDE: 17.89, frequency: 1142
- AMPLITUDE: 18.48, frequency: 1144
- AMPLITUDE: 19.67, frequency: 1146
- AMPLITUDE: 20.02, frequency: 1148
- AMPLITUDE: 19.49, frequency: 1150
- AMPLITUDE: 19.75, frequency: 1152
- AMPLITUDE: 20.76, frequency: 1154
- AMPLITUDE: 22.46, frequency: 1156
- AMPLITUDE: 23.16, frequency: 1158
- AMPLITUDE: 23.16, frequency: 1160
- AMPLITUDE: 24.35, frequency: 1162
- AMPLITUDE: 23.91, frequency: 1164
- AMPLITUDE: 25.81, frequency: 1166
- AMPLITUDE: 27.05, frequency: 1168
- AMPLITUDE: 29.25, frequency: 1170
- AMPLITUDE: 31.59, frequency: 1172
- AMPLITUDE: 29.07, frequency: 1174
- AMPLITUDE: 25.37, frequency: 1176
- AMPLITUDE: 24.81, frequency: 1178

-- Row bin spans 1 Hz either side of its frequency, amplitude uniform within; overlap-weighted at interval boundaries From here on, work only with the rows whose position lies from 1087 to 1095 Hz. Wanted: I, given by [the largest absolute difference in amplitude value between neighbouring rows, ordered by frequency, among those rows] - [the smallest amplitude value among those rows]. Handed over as -12.0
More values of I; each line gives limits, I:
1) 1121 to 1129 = -12.1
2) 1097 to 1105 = -8.2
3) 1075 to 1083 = -13.3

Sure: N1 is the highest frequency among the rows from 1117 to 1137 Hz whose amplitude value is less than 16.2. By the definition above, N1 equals 1128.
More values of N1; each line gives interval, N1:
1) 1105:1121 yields 1120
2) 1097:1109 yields 1108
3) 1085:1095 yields 1094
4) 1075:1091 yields 1090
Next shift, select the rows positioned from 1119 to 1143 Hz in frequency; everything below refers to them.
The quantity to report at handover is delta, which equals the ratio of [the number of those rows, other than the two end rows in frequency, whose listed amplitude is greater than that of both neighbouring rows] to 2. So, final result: 1.0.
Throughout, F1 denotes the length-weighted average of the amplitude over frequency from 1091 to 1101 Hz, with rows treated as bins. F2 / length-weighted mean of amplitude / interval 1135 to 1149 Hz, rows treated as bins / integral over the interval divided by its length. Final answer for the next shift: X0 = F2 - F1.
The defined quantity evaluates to 6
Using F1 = 12.4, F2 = 18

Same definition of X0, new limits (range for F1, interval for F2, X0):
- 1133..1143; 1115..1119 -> -7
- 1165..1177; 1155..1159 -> -5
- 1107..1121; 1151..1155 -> 11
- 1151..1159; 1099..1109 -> -12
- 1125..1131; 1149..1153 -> 4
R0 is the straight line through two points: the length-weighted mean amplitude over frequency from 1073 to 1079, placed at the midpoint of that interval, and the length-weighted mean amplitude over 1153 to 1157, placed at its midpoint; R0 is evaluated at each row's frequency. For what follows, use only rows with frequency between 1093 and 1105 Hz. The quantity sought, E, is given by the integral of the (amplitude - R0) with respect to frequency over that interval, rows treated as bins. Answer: -62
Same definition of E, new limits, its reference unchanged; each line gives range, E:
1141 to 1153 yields -20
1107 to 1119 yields -110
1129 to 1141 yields -33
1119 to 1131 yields -53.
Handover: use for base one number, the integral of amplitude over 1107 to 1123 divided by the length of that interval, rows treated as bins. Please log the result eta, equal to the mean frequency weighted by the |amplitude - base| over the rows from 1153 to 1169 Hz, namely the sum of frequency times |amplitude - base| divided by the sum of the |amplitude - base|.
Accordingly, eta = 1161.6 Hz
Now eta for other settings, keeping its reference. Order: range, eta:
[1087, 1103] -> 1093.8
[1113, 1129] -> 1124.1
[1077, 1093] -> 1084.5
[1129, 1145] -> 1137.4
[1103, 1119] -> 1110.8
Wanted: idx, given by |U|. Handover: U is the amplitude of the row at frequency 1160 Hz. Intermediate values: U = 23.16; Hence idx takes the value 23.2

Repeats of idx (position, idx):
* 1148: 20.0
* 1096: 12.6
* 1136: 17.3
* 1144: 18.5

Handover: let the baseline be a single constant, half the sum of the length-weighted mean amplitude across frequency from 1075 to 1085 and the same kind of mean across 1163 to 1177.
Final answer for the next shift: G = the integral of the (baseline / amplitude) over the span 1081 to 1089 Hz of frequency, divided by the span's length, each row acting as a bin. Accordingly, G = 1.6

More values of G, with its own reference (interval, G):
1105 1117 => 2.5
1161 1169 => 0.8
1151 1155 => 1.0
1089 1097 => 1.6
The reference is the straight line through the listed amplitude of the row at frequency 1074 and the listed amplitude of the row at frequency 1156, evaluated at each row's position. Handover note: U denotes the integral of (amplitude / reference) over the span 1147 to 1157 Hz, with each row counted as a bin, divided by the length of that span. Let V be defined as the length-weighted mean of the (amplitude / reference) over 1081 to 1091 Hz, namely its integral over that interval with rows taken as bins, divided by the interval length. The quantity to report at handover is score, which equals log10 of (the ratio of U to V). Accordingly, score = 0.07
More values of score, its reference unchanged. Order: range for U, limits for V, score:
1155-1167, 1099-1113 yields 0.32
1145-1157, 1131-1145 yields 0.04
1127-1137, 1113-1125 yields 0.14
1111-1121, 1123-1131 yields -0.18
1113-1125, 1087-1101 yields -0.09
